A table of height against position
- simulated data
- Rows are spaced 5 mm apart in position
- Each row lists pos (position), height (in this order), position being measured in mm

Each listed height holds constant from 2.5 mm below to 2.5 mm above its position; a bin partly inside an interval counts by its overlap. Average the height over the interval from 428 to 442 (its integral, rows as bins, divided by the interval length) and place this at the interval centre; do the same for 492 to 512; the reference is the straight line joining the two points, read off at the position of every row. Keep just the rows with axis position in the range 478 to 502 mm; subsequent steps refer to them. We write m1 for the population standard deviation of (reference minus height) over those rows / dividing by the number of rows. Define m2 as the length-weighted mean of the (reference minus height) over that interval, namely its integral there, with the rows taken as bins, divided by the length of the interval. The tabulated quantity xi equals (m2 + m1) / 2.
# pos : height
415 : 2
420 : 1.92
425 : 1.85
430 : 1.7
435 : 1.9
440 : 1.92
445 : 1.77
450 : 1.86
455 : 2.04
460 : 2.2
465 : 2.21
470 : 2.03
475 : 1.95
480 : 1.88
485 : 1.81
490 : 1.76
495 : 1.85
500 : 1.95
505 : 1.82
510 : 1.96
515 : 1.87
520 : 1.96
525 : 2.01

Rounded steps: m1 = 0.062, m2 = 0.03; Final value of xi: 0.048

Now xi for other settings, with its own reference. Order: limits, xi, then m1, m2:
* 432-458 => 0.018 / 0.086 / -0.05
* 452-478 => -0.055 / 0.105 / -0.21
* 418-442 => 0.033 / 0.083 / -0.02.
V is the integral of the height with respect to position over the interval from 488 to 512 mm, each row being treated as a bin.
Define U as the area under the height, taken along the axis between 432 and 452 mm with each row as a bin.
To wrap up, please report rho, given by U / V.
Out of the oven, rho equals 0.8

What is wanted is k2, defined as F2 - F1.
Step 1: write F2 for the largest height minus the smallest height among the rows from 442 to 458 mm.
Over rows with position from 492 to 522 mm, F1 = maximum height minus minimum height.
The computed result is 0.13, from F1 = 0.14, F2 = 0.270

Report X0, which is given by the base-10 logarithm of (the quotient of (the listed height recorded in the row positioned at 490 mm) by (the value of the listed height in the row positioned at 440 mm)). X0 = -0.038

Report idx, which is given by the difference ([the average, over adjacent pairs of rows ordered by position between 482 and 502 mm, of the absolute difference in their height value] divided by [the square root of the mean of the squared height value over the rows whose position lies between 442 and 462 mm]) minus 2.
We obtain -1.96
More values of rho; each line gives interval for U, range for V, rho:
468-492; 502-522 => 1.2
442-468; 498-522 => 1.1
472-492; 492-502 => 2.0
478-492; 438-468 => 0.4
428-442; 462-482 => 0.6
